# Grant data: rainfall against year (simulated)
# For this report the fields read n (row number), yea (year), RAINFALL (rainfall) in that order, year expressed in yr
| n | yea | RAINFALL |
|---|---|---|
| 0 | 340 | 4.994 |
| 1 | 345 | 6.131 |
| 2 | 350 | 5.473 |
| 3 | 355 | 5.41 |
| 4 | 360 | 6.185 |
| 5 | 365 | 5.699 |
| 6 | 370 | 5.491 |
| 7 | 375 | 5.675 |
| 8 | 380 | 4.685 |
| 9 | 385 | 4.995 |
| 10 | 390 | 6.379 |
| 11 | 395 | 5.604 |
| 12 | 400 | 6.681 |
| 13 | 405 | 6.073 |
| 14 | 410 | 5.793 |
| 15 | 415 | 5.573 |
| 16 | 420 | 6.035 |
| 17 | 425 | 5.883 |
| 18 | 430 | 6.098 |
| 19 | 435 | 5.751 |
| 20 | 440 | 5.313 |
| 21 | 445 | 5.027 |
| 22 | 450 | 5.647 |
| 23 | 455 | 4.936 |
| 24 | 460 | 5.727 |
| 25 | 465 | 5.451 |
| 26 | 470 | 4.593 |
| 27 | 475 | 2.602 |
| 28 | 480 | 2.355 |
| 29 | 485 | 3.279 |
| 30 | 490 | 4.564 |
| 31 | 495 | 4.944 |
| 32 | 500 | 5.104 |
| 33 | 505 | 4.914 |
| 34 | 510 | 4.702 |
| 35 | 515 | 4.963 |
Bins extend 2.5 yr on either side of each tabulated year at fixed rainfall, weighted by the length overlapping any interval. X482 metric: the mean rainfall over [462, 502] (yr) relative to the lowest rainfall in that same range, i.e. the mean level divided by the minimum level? 1.75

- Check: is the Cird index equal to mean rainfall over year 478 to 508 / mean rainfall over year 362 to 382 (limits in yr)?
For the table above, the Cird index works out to 0.78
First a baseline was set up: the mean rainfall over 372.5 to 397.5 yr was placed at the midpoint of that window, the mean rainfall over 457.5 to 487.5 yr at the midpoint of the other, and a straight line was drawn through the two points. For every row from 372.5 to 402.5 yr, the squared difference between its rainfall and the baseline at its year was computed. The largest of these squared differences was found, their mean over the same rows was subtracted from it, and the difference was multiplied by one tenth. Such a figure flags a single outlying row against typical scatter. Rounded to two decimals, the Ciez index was 0.14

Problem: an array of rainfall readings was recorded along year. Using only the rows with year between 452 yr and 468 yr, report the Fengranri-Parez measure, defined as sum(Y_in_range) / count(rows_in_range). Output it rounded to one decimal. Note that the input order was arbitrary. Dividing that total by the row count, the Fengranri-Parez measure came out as 5.4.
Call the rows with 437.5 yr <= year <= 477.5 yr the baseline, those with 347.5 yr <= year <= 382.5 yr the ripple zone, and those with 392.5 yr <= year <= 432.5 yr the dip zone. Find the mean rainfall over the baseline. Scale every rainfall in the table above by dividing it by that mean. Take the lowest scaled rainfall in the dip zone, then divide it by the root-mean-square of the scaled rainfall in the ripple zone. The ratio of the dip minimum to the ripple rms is 1.01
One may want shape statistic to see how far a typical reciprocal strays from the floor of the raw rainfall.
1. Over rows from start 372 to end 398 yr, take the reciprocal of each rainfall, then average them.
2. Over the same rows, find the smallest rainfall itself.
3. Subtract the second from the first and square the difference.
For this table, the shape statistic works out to 20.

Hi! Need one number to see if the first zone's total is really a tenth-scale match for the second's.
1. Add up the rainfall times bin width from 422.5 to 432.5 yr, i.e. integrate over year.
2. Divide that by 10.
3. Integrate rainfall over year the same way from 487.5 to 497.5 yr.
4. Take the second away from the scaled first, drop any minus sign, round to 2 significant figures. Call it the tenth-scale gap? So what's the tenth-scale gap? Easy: 42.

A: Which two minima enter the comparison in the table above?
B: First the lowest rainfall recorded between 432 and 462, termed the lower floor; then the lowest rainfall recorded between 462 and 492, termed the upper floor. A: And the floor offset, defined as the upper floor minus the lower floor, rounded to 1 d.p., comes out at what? -2.6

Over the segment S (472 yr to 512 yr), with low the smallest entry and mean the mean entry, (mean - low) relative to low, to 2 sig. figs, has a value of 0.72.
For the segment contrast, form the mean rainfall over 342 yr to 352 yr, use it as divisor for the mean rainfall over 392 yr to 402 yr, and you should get 1.06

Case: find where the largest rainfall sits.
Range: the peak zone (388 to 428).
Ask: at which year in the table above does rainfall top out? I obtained 400 yr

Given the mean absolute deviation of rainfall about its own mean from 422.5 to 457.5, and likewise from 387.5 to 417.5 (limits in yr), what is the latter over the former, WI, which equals 1.0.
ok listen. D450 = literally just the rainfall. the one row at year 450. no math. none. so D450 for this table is 5.647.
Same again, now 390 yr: 6.379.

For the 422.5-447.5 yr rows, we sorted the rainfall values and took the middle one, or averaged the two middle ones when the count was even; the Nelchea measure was 5.8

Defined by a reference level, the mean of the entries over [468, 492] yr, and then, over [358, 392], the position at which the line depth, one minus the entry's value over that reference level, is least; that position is 390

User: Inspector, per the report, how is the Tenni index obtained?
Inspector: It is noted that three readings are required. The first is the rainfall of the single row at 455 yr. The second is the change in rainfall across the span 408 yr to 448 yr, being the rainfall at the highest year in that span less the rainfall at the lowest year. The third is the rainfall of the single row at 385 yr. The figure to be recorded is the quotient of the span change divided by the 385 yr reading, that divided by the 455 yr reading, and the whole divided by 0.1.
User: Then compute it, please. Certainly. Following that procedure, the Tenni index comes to -0.31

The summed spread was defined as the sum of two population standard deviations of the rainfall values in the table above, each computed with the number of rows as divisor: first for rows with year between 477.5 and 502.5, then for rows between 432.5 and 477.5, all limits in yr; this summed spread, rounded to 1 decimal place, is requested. 2.0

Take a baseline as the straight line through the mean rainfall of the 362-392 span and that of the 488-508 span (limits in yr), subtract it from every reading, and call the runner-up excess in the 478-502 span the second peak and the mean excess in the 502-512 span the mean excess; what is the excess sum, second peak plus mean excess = 0.03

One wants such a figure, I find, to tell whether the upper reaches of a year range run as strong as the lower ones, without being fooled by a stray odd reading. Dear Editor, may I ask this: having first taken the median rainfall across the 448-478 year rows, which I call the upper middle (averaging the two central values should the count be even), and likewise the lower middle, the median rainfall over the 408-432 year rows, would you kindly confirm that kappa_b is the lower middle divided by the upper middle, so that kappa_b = 1.13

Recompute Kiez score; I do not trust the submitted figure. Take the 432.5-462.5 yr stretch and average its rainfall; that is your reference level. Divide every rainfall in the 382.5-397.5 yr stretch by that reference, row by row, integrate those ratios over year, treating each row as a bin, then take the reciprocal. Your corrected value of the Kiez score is 0.064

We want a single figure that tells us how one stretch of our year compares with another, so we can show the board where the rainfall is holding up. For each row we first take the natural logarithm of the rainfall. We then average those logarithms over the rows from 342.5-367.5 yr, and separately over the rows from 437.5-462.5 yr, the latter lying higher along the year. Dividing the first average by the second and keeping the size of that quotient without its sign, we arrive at 1.05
